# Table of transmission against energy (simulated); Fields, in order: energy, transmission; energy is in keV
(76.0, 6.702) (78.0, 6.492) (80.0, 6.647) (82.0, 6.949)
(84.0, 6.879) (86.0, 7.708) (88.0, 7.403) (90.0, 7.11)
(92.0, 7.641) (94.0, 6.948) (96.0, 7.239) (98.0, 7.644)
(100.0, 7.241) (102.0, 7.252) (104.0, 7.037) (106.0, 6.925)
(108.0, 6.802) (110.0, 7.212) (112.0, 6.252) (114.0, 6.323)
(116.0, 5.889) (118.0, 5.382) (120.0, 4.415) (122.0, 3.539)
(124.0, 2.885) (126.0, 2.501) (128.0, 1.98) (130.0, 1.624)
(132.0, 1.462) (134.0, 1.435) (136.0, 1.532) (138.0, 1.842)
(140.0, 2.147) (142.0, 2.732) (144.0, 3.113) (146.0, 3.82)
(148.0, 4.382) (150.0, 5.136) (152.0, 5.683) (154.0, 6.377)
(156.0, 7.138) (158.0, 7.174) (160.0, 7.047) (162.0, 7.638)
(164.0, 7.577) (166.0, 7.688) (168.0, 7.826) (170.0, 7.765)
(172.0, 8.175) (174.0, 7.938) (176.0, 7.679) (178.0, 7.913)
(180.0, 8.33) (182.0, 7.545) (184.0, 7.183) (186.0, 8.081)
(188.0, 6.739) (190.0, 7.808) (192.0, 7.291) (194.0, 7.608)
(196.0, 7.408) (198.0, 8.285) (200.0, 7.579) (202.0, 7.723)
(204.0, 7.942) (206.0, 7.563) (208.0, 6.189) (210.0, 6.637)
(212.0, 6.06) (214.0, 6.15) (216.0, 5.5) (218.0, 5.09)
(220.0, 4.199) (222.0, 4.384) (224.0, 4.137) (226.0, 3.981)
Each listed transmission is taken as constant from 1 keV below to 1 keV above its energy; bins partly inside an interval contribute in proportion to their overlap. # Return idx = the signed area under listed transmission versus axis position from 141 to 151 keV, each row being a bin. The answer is 38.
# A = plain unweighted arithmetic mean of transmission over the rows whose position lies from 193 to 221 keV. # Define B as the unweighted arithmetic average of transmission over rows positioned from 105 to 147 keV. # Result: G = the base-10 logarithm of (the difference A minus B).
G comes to 0.5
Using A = 6.7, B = 3.8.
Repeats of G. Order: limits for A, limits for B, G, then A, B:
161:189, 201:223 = 0.2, 7.7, 6.1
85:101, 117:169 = 0.5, 7.4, 4.4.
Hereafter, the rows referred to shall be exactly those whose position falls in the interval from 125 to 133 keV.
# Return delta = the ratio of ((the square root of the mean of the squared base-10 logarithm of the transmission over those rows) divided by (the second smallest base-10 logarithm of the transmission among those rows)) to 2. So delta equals 0.6695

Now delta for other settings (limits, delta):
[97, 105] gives 0.5018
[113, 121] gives 0.5055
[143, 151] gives 0.5258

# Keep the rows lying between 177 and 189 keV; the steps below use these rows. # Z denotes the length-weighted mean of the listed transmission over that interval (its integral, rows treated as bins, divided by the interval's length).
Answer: 8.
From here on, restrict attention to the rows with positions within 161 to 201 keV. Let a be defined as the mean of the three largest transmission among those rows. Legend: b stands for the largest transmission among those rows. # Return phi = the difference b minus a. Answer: 0.07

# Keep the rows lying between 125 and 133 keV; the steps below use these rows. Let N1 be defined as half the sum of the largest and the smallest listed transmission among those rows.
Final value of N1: 1.98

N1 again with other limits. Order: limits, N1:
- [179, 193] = 7.53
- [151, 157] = 6.41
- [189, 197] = 7.55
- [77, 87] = 7.10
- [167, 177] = 7.93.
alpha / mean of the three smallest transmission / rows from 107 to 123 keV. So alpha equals 4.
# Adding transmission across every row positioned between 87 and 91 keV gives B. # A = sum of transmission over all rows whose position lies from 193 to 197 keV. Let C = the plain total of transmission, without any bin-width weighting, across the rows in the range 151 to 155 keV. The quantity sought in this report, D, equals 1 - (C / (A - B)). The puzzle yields -23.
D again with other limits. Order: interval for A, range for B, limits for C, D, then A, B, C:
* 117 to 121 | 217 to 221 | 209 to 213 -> -24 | 10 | 9.3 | 12.7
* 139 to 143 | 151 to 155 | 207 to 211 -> 3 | 5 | 12.1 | 12.8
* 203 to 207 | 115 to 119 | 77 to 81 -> -2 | 16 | 11.3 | 13.1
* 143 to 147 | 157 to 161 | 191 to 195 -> 3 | 7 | 14.2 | 14.9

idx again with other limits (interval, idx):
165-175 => 79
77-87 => 69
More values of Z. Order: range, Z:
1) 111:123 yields 5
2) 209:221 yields 6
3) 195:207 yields 8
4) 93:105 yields 7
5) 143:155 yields 5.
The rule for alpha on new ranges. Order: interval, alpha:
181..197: 7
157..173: 7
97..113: 7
